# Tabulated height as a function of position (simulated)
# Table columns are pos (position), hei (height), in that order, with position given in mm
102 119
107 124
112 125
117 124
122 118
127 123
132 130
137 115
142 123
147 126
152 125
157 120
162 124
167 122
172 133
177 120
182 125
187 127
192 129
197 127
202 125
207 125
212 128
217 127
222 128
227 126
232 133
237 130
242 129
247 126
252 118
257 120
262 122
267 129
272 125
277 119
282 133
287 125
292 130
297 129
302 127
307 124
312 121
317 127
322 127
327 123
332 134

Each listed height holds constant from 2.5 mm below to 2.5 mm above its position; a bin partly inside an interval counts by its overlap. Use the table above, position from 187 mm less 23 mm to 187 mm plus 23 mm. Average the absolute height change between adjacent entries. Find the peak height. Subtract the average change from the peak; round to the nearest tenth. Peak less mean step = 128.4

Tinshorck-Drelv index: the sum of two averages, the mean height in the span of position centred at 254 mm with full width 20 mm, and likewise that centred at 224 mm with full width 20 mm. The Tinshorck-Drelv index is 250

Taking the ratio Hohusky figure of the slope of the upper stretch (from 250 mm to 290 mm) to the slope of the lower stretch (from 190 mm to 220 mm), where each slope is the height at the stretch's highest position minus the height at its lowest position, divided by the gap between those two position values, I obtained -2.5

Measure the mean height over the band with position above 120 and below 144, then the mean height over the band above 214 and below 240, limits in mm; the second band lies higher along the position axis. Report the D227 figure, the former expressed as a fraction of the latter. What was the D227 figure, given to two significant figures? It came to 0.95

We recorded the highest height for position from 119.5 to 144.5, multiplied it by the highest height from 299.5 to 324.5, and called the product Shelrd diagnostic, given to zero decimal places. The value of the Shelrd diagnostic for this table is 16510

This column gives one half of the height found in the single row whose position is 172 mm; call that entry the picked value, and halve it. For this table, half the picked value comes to 66.5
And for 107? 62.0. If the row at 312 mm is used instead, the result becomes 60.5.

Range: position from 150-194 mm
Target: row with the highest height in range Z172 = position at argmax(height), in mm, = 172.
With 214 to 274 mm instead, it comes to 232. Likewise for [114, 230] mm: 172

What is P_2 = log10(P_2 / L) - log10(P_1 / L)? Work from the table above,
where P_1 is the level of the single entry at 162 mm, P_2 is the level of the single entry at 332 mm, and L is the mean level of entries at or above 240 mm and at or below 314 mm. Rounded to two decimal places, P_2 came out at 0.03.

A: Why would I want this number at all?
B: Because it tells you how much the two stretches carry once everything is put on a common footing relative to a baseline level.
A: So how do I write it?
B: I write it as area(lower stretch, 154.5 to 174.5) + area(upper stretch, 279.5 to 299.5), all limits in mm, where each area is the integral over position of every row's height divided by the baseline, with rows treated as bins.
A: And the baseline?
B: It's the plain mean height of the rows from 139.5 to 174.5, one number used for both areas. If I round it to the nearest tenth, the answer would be 40.7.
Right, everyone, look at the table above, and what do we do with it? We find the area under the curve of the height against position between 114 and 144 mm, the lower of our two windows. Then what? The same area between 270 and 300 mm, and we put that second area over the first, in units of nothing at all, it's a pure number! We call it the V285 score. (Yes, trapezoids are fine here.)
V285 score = 1.038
